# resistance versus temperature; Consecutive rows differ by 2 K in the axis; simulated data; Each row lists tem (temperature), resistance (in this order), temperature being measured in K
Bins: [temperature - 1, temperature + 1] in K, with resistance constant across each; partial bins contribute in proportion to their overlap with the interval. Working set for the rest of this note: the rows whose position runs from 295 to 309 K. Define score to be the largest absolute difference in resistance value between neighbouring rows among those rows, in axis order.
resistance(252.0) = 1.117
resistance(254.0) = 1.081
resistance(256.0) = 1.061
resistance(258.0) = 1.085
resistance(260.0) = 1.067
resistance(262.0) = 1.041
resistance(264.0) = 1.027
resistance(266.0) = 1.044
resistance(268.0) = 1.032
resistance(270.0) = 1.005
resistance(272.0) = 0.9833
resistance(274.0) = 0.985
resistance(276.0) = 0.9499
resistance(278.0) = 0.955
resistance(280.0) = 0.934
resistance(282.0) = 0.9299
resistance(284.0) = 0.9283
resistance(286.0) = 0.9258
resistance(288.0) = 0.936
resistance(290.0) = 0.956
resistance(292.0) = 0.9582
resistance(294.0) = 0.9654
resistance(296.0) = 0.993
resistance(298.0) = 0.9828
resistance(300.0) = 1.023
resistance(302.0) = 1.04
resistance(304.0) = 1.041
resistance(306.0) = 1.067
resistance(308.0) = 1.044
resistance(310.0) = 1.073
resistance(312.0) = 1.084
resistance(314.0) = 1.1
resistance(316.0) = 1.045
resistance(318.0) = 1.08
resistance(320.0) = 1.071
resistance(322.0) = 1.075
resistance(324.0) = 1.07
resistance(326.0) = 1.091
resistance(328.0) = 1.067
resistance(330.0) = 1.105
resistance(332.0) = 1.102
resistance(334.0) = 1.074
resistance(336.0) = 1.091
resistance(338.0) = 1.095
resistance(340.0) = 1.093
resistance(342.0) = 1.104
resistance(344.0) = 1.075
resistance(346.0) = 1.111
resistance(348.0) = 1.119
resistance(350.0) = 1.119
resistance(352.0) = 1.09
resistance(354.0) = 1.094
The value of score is 0.040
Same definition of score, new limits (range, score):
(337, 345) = 0.029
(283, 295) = 0.020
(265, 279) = 0.035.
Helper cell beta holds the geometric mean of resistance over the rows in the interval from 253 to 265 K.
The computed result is 1.06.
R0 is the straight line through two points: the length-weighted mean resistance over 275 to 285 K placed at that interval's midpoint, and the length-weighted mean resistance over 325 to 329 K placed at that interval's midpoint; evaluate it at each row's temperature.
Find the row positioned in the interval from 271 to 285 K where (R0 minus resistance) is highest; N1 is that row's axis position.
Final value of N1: 284.0 K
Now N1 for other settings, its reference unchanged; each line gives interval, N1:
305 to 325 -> 316.0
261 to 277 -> 276.0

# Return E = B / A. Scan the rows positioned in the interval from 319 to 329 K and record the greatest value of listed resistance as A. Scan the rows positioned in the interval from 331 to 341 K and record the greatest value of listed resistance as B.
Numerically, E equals 1.01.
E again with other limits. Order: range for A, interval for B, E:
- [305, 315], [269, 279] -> 0.91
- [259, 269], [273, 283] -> 0.92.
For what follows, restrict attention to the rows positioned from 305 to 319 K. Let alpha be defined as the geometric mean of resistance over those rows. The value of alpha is 1.07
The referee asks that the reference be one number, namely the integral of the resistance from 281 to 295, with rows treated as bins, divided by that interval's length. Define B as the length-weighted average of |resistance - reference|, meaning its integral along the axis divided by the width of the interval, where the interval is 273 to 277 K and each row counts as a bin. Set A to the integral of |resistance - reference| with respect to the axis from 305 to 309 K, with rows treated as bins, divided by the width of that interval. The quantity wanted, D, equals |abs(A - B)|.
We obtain 0.09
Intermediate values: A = 0.11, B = 0.02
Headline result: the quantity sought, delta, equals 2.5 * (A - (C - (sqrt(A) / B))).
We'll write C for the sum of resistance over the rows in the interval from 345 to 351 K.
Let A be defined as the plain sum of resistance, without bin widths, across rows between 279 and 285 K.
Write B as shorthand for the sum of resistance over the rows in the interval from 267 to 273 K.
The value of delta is 0.0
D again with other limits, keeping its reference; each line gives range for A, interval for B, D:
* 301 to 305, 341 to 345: 0.05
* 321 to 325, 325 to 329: 0.01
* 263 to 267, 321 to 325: 0.04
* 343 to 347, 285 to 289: 0.14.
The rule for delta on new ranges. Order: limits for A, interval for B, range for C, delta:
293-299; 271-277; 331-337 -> 0.7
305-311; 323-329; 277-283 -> 2.3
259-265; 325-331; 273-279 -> 2.0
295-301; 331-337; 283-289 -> 1.8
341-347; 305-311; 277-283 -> 2.6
